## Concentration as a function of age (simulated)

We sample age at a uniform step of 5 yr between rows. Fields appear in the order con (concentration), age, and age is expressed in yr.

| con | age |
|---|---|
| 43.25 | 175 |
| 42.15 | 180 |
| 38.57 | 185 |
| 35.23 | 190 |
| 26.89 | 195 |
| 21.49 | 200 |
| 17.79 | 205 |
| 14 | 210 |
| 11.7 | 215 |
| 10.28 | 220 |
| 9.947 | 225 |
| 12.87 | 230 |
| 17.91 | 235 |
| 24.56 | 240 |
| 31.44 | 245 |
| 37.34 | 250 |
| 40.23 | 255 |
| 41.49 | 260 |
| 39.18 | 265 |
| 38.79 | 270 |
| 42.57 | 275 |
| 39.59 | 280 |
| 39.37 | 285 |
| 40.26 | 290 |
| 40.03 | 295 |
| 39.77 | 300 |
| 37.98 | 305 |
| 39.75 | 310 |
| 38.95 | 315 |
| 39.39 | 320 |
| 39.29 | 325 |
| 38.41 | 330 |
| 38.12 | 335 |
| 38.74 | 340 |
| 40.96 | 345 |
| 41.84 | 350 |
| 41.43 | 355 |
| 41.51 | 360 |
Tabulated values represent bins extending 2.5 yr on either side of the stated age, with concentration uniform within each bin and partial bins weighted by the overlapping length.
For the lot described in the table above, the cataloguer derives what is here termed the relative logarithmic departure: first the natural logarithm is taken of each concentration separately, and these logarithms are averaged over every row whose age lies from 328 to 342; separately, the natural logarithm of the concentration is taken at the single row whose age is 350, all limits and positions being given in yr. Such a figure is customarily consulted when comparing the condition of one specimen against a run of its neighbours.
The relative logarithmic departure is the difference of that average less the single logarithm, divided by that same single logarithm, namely -0.02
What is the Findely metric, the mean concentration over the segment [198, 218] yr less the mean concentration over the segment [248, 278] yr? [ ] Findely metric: -24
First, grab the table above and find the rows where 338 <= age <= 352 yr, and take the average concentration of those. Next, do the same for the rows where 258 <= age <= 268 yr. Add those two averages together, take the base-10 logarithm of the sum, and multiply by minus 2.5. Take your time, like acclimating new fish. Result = -4.8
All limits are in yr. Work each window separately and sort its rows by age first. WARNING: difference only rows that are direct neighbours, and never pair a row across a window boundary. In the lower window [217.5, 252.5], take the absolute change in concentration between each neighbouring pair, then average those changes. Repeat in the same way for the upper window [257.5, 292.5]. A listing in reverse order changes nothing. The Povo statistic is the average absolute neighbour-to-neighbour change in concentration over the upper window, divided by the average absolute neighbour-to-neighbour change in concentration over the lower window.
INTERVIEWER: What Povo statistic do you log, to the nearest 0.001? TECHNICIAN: 0.381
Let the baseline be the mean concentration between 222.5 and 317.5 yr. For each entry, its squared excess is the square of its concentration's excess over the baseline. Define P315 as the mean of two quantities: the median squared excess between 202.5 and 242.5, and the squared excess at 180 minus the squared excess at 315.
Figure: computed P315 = 238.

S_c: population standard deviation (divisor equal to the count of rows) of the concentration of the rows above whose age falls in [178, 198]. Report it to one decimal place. 5.6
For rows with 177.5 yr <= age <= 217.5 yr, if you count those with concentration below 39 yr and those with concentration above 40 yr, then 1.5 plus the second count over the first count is 1.6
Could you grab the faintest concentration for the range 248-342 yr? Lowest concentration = 37.34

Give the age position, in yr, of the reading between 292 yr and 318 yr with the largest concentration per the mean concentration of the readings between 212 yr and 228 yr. 295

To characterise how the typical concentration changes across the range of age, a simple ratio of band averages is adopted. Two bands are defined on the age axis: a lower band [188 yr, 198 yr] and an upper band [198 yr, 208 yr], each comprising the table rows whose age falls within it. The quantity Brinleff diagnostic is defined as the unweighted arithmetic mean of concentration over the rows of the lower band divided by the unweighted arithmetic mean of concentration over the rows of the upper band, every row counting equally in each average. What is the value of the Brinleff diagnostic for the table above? 1.58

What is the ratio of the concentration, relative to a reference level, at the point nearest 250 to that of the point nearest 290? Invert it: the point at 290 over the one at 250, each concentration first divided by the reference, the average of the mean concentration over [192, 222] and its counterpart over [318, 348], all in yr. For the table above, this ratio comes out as 1.08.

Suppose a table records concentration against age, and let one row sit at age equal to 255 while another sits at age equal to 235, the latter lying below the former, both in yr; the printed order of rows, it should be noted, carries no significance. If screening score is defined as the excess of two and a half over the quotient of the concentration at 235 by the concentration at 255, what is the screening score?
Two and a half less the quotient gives 2.1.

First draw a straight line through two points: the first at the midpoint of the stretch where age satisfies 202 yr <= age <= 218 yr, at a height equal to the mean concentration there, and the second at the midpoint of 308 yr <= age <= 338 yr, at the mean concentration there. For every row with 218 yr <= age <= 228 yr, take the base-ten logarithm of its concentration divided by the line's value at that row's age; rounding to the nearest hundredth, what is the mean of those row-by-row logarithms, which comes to -0.23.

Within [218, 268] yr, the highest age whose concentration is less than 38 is 250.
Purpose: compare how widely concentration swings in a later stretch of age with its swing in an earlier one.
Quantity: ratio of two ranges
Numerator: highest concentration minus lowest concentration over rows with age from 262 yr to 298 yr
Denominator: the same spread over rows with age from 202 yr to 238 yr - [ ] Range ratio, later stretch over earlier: 0.47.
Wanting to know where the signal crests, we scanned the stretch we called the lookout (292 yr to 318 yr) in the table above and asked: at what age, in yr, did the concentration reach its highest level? 295 yr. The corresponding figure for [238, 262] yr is 260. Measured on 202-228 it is 205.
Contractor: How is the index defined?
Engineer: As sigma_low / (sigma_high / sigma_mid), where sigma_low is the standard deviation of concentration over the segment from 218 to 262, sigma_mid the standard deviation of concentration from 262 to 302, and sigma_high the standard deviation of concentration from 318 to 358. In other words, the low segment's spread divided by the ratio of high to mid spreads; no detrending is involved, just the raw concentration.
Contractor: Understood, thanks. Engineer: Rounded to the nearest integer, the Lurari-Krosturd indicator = 10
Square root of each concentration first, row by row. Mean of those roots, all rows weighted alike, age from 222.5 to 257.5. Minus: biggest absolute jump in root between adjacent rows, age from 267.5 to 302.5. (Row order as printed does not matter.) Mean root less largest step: 4.6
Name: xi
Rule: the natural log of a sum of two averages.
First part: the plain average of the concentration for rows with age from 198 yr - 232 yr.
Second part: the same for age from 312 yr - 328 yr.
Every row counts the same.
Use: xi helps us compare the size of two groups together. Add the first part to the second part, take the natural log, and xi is 3.97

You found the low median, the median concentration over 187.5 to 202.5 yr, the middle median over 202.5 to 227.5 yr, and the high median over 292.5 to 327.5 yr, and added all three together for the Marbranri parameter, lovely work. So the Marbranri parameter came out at 78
